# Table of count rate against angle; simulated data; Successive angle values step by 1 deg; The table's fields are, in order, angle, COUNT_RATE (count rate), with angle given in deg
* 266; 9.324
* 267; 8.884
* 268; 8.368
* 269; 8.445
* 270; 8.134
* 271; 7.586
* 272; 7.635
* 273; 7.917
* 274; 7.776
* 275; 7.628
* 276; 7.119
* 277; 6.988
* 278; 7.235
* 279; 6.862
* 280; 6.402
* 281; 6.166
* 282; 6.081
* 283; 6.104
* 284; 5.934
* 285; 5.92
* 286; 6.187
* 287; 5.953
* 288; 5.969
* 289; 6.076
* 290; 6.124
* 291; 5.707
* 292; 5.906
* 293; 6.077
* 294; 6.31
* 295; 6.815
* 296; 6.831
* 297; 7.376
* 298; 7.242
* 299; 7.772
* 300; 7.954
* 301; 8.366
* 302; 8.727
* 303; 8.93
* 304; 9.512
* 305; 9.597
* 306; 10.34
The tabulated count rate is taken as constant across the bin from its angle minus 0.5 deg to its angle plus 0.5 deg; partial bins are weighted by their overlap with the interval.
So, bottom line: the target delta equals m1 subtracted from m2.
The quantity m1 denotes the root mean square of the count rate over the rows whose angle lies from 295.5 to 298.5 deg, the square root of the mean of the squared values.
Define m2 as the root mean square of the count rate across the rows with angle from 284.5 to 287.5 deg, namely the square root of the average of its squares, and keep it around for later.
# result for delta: -1.1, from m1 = 7.2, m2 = 6.0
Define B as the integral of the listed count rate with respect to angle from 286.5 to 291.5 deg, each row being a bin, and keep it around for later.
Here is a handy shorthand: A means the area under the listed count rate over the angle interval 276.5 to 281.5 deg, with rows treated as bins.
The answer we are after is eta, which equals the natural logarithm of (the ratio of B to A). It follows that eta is -0.1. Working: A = 34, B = 29.8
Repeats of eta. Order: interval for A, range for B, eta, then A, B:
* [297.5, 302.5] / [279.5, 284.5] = -0.3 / 40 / 30.7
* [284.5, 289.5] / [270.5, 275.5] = 0.2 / 30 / 38.5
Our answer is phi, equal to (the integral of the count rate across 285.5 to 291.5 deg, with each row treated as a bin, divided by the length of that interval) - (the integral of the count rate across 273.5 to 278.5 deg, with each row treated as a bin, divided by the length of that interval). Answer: -1.3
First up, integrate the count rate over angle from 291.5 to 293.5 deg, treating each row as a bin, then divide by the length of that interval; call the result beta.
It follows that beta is 6.0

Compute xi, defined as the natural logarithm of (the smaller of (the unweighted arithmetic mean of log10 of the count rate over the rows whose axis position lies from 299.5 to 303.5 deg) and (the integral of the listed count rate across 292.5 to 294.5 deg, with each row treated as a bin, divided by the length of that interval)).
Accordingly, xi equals -0.07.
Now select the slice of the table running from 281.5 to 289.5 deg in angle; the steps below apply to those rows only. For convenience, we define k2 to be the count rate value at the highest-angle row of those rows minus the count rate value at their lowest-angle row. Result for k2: 0.0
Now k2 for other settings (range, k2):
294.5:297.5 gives 0.6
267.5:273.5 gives -0.5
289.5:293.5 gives 0.0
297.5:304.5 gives 2.3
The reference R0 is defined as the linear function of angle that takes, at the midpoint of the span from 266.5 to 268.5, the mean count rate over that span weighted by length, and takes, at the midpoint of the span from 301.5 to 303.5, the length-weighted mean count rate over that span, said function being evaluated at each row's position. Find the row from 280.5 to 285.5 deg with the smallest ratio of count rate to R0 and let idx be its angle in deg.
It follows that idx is 285 deg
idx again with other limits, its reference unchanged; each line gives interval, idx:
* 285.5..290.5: 287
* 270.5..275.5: 271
